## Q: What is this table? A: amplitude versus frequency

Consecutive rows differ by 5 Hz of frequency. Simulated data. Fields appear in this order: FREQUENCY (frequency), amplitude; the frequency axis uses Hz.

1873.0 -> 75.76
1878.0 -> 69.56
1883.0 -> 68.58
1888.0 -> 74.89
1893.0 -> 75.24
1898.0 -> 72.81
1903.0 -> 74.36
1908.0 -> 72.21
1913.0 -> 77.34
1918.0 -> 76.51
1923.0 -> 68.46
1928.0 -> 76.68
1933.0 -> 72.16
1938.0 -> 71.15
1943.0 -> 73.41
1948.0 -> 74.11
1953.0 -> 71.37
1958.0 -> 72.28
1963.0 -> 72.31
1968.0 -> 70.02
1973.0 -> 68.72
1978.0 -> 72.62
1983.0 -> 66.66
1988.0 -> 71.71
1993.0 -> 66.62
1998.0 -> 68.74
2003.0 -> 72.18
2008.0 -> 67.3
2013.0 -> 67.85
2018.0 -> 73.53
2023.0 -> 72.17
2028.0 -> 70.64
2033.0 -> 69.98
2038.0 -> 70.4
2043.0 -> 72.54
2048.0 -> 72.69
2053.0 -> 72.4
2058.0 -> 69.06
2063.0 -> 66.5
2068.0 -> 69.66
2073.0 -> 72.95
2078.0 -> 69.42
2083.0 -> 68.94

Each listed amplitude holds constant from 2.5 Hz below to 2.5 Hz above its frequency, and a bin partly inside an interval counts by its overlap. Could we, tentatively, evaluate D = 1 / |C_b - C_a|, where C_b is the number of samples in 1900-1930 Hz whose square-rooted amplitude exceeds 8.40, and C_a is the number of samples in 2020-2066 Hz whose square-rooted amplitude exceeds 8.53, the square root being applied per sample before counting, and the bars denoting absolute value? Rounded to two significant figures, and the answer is 0.20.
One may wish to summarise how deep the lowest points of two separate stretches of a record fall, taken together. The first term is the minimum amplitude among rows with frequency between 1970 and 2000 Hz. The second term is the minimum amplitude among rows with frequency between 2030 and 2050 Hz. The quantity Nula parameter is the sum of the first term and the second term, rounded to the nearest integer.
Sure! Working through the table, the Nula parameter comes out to 137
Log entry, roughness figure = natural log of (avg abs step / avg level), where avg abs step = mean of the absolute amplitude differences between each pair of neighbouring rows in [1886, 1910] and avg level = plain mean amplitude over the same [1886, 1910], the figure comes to -3.8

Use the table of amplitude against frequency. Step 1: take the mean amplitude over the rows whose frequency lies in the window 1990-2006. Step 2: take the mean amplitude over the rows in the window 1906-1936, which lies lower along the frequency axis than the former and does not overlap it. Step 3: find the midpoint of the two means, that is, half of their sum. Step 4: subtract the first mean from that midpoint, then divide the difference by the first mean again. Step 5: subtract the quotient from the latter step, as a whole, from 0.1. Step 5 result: 0.066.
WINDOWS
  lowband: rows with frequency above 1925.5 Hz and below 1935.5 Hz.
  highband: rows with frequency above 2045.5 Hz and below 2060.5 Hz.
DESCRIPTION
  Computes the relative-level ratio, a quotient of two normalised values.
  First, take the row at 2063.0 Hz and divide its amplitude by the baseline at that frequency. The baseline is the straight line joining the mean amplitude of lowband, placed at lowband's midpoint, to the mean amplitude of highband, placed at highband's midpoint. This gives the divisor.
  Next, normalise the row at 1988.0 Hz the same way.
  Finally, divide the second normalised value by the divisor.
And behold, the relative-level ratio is 1.05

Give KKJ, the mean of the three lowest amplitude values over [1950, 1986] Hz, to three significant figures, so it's 68.5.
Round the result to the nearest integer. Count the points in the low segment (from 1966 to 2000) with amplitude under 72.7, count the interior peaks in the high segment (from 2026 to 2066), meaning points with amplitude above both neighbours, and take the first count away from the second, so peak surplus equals -6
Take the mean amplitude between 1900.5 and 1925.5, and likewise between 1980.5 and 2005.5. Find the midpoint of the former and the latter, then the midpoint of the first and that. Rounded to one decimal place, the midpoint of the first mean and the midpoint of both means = 72.6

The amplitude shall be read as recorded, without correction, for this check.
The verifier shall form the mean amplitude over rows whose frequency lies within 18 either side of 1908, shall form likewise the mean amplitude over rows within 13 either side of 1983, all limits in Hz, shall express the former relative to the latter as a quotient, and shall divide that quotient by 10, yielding 0.107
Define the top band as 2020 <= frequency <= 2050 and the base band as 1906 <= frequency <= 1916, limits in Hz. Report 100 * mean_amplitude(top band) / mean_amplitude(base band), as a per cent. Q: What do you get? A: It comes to 95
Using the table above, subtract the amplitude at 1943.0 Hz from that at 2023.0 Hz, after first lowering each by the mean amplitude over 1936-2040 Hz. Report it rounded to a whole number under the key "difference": -1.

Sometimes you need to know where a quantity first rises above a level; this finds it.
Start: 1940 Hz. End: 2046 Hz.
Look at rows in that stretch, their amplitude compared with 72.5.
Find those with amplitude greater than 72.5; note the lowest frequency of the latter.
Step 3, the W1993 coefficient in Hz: 1943.0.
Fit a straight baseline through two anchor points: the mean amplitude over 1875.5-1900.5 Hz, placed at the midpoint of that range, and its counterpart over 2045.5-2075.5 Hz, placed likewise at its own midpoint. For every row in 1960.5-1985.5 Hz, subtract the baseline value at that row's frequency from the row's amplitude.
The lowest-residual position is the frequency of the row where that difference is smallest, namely 1983.0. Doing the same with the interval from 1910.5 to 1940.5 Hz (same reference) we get 1923.0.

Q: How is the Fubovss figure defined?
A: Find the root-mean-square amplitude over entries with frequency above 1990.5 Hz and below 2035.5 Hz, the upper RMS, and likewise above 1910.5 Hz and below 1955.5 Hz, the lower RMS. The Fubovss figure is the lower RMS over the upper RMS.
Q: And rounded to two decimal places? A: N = 1.05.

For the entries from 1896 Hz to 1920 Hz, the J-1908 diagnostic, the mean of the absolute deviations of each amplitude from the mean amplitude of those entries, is 1.82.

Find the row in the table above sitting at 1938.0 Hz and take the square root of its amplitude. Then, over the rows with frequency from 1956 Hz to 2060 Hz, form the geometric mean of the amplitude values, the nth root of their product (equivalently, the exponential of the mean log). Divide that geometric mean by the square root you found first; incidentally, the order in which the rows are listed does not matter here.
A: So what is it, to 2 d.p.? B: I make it 8.35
